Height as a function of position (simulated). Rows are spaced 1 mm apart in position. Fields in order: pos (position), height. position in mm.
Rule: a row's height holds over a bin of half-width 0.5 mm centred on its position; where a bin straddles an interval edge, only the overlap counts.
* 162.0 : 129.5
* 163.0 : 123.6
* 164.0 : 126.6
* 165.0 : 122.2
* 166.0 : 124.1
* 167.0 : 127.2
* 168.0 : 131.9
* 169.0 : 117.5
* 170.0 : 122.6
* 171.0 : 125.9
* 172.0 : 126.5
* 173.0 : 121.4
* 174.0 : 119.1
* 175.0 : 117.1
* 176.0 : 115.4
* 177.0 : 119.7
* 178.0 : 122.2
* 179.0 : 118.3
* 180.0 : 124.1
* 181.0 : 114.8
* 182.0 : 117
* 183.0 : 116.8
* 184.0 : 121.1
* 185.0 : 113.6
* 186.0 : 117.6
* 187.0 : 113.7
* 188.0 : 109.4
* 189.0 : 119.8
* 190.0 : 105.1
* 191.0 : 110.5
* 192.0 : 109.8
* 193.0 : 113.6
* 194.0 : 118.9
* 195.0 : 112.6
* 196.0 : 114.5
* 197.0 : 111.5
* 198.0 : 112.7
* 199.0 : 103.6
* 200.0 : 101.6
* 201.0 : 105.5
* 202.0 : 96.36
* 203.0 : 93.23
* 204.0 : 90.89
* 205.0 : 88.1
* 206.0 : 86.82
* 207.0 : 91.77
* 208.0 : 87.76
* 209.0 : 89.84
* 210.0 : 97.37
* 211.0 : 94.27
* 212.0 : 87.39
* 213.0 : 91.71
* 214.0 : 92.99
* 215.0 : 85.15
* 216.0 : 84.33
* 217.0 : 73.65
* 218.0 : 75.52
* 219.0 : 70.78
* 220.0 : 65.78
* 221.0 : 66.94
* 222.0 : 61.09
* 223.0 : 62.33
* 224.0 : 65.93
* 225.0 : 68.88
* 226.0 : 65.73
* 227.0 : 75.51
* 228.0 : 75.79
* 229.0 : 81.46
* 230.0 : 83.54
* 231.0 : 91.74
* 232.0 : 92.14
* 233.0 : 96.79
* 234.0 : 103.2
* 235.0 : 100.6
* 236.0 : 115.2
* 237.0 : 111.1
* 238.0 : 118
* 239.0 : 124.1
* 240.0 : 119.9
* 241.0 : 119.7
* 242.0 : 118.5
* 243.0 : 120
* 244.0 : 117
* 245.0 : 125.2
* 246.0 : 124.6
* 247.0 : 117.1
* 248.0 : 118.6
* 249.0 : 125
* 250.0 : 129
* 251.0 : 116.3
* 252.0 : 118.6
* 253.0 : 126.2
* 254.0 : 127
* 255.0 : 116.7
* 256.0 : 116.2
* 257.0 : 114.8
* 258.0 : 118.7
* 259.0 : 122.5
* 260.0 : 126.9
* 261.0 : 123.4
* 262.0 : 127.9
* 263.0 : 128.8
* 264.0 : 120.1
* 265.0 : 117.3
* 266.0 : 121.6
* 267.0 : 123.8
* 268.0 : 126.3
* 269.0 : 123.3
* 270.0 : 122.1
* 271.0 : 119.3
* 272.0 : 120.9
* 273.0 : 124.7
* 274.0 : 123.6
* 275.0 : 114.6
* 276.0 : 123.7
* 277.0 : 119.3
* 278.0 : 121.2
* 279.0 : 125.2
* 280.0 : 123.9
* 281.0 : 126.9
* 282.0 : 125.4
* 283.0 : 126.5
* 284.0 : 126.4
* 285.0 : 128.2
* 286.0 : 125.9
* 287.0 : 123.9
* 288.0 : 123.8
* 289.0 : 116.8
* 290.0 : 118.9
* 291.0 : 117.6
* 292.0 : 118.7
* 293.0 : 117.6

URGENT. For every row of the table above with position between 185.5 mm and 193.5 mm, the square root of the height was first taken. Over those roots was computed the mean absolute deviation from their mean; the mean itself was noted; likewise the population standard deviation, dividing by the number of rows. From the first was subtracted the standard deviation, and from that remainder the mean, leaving -10.6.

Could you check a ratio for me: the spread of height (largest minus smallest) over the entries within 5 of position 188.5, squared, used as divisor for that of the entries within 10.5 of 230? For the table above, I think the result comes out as 0.25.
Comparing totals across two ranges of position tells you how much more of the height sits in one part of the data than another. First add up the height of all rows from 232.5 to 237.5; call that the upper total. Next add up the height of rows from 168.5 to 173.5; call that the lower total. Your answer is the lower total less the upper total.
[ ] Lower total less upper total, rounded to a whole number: 87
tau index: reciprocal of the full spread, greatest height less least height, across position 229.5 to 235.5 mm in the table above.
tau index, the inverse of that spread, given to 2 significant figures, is 0.051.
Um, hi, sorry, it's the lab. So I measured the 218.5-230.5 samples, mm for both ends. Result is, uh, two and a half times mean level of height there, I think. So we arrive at 176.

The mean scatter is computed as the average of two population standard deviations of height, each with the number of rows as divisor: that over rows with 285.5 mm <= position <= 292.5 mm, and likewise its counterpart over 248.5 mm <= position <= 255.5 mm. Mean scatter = 4.14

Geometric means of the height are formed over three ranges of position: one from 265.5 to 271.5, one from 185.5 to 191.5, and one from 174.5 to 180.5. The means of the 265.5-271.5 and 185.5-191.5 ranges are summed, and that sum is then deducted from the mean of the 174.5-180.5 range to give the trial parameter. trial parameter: -116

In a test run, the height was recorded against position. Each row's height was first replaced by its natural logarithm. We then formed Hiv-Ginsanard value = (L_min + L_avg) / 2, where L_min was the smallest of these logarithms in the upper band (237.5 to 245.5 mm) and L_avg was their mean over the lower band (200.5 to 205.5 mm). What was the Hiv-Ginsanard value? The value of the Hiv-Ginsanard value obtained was 4.66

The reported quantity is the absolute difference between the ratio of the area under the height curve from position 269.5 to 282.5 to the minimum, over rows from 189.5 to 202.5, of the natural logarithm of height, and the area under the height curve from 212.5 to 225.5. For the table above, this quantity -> 617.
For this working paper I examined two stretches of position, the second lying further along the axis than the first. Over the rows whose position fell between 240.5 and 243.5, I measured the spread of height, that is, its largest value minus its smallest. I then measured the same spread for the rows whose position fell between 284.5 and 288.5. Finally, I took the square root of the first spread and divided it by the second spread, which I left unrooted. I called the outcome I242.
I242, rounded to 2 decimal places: 0.28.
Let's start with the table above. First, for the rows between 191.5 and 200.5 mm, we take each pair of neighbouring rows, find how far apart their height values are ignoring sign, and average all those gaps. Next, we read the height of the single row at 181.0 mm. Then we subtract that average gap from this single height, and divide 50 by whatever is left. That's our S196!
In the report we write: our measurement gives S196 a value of 0.452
